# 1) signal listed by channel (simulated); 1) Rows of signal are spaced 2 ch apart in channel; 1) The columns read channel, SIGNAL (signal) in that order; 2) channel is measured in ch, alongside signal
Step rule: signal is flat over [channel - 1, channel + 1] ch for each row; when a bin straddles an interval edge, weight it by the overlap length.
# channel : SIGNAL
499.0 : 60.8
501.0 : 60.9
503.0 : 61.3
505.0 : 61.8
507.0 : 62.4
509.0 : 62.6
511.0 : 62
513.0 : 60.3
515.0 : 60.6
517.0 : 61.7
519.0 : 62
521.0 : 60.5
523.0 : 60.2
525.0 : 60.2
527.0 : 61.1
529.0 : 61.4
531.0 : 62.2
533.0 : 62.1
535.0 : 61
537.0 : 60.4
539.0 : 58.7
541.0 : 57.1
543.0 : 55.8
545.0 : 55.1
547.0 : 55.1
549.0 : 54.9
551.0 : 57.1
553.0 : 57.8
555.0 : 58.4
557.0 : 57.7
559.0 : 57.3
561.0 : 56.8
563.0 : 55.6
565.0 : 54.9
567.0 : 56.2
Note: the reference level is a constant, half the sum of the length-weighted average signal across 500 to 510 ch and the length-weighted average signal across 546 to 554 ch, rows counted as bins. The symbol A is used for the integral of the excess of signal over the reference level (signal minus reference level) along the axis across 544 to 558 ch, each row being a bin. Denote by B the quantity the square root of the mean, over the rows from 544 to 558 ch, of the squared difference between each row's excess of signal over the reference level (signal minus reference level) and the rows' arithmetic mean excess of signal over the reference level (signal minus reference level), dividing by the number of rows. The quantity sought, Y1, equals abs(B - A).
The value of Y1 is 35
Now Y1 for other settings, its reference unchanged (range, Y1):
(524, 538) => 30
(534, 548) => 22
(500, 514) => 36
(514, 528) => 26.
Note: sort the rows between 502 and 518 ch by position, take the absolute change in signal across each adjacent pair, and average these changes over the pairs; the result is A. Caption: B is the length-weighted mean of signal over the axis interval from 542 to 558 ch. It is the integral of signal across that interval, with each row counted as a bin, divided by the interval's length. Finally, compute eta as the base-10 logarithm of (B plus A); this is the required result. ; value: 1.76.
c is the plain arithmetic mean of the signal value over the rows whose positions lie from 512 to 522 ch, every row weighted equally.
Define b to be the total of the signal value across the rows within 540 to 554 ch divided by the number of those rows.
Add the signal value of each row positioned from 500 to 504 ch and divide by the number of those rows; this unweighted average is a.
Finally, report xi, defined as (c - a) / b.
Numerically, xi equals 0.00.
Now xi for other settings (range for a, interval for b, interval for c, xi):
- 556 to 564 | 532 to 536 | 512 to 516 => 0.06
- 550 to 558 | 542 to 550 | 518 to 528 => 0.06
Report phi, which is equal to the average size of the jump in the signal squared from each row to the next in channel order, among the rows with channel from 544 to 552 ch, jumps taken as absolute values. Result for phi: 89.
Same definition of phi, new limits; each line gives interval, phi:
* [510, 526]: 91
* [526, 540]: 93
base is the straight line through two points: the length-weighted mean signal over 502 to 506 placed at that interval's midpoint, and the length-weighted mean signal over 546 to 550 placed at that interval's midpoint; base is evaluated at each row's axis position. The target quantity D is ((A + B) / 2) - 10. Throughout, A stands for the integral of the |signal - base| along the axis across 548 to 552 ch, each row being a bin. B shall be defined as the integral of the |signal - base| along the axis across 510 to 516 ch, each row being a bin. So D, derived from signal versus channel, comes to -5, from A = 5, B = 4.5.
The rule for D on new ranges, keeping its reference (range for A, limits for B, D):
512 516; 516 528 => 3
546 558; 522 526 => 8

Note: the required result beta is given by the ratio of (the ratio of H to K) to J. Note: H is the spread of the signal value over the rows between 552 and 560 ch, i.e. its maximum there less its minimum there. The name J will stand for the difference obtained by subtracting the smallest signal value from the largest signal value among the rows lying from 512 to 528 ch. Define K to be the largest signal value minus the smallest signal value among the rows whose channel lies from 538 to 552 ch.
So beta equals 0.16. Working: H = 1.1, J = 1.8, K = 3.8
